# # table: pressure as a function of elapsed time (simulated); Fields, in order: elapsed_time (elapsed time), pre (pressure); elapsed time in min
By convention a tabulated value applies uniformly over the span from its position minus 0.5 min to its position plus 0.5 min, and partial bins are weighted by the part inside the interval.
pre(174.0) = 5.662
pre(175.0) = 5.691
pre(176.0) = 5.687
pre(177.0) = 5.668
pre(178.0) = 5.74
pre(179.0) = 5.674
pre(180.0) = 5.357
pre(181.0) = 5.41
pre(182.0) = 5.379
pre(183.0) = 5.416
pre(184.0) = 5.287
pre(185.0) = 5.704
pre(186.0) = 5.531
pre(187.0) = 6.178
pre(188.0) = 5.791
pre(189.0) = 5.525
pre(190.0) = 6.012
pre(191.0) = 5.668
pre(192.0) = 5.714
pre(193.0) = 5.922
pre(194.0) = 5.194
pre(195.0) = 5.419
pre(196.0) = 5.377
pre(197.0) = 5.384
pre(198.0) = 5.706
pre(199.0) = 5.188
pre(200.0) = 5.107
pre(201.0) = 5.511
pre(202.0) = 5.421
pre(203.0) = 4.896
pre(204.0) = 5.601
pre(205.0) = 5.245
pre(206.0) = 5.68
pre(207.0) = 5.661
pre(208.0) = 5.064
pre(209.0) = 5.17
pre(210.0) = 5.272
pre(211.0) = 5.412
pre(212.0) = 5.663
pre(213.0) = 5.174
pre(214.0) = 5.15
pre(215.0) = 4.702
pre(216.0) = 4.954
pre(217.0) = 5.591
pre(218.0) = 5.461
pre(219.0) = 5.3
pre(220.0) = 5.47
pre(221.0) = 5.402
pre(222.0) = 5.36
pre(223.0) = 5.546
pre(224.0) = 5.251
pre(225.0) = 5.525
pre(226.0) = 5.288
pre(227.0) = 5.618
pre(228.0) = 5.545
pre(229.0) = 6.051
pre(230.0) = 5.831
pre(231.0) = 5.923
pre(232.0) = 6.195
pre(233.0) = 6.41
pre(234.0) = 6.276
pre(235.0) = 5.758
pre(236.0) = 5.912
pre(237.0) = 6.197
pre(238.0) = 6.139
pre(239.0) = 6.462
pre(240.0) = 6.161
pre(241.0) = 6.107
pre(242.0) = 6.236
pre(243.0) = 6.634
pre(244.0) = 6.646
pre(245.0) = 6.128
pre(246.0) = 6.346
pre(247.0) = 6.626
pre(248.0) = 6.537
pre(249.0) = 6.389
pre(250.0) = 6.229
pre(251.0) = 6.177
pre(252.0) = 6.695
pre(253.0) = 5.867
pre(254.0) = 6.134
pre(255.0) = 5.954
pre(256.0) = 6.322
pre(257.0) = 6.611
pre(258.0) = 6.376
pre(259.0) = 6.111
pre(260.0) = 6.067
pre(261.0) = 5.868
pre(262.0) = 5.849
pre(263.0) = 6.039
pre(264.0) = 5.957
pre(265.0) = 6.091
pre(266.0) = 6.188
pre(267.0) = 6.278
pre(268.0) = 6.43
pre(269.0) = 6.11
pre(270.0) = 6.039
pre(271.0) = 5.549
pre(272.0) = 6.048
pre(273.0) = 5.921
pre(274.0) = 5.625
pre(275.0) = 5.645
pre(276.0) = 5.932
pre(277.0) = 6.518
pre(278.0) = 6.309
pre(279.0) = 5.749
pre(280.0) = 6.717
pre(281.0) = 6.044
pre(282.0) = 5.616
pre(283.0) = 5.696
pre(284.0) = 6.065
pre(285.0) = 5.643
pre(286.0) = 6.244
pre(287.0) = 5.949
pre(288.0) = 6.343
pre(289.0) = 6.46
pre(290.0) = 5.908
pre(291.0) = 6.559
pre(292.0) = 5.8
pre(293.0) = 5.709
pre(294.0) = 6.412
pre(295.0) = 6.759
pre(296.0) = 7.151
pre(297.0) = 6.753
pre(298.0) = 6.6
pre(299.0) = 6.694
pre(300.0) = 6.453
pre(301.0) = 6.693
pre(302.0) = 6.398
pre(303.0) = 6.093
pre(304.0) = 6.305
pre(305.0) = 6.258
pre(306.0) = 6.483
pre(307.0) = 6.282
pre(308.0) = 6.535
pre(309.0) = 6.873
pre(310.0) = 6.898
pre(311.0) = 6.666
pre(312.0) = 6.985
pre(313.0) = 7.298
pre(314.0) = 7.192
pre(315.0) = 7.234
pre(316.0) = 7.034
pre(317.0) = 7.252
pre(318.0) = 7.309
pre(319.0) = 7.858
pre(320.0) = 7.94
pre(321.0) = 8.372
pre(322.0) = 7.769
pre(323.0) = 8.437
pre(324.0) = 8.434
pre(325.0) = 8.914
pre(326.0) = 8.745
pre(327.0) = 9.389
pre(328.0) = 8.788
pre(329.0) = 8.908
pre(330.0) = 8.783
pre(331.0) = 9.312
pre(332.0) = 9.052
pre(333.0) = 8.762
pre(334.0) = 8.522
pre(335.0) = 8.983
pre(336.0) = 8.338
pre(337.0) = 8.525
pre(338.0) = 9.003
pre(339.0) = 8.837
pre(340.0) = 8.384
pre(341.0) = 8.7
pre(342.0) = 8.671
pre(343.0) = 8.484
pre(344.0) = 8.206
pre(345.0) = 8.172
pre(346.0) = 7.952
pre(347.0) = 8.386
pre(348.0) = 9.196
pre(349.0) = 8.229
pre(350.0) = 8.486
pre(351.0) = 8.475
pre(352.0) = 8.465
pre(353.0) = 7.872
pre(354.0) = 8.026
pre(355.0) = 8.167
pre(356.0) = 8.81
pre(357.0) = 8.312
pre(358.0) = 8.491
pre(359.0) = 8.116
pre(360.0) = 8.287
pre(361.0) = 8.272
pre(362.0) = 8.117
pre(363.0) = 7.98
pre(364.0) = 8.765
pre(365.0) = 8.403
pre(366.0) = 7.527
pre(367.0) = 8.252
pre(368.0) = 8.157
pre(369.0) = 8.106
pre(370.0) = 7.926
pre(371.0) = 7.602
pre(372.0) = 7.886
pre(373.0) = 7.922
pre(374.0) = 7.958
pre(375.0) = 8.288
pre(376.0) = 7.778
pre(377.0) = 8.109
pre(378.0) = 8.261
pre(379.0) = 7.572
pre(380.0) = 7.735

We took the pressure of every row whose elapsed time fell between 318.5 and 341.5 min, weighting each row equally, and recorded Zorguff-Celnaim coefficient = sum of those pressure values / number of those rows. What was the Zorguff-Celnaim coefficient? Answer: 8.6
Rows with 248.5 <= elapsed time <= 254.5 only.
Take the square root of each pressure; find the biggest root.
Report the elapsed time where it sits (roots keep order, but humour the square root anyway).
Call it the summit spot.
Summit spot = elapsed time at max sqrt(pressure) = 252.0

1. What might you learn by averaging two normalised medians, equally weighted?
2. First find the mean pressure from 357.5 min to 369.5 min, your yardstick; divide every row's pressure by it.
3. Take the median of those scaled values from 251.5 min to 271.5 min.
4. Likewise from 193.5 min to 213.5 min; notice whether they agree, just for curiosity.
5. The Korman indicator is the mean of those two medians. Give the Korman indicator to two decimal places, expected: 0.70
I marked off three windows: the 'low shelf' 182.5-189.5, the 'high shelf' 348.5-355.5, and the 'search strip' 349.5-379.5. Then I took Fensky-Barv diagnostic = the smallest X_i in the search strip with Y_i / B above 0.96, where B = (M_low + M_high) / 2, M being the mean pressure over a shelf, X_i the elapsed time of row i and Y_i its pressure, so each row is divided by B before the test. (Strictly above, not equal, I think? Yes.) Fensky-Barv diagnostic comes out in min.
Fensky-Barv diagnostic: 350.0 min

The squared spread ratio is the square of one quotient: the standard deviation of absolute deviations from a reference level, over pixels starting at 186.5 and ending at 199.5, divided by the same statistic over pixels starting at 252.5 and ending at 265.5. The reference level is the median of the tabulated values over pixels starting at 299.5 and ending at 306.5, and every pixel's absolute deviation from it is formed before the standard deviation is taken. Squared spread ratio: 3.40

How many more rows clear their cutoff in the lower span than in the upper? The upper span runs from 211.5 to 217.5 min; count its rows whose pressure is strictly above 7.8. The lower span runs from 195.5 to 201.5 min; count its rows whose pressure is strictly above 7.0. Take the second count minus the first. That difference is 0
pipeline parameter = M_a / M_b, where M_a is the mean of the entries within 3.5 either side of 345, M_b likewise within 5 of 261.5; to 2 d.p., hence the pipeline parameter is 1.38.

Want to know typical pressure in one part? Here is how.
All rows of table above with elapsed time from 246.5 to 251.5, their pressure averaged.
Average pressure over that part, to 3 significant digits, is 6.39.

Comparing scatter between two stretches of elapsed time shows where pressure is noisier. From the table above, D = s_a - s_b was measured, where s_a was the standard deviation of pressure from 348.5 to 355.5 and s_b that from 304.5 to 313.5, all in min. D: -0.10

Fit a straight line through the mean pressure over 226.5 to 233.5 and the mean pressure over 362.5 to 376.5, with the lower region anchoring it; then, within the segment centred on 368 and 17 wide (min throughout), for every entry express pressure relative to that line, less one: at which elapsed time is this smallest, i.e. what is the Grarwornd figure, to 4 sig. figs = 366.0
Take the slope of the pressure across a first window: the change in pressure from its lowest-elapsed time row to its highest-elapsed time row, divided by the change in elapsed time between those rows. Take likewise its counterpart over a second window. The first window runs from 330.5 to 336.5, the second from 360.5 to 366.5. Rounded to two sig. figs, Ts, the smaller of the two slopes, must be -0.19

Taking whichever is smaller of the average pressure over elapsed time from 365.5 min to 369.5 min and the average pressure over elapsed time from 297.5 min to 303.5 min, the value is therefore 6.49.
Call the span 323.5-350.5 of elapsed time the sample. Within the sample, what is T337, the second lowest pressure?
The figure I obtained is 8.172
